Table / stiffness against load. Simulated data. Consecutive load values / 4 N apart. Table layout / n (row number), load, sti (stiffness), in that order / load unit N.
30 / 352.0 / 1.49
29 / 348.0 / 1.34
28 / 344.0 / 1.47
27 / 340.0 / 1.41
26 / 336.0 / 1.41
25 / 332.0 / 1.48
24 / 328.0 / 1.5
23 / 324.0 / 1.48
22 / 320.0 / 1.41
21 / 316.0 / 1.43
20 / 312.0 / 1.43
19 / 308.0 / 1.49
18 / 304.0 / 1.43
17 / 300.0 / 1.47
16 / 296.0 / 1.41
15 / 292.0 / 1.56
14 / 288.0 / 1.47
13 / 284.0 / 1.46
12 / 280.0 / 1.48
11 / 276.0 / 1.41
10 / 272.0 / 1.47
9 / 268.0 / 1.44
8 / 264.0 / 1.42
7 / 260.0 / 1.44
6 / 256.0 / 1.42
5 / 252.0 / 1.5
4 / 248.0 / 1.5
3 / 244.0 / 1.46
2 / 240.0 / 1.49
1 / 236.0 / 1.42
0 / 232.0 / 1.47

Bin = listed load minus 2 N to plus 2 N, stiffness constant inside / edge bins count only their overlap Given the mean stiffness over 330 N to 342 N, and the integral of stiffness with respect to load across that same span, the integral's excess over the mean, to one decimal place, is 15.8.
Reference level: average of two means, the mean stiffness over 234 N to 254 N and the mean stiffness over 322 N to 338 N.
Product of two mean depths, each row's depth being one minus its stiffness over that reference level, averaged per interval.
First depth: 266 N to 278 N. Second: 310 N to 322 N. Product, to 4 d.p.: 0.0007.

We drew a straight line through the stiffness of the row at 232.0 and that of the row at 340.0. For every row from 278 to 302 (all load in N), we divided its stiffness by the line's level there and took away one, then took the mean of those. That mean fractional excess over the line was 0.026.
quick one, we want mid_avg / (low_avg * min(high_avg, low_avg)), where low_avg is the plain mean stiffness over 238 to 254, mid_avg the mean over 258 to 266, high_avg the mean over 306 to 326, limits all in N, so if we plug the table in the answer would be 0.66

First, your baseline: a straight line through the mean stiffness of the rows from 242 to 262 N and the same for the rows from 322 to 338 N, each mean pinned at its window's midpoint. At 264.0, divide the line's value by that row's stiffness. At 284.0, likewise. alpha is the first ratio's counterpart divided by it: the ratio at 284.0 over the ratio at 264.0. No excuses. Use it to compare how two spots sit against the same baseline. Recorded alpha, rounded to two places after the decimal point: 0.97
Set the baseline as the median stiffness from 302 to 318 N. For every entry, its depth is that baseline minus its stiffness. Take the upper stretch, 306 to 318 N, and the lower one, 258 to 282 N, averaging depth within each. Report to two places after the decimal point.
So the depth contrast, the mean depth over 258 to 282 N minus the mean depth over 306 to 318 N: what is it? 0.01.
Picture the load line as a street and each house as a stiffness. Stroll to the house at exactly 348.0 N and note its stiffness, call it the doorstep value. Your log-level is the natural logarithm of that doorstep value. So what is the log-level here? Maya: 0.293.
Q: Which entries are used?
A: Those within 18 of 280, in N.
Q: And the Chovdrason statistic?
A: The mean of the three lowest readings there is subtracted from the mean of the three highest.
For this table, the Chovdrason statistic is 0.090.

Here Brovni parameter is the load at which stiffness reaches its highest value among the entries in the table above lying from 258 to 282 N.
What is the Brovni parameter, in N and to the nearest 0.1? 280.0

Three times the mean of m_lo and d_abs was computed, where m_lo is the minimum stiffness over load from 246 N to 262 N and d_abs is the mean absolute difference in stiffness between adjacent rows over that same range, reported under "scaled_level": 2.18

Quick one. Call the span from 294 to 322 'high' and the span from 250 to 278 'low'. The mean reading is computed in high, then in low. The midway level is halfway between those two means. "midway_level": 1.44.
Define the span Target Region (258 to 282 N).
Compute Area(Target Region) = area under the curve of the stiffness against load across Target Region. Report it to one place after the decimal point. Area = 34.6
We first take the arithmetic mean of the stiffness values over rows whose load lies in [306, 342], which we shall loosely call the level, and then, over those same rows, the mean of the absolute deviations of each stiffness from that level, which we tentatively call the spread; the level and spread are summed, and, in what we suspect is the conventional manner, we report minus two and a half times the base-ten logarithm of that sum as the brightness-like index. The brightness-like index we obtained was -0.428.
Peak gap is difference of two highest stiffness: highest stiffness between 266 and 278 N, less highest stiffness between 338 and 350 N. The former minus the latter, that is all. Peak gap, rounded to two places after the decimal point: 0.00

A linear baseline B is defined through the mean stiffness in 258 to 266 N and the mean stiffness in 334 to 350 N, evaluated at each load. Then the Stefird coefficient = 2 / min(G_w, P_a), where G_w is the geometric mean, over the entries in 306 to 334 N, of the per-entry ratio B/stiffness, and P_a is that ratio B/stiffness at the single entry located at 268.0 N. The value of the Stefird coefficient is 2.06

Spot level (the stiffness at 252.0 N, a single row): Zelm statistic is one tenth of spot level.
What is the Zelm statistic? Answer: 0.150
